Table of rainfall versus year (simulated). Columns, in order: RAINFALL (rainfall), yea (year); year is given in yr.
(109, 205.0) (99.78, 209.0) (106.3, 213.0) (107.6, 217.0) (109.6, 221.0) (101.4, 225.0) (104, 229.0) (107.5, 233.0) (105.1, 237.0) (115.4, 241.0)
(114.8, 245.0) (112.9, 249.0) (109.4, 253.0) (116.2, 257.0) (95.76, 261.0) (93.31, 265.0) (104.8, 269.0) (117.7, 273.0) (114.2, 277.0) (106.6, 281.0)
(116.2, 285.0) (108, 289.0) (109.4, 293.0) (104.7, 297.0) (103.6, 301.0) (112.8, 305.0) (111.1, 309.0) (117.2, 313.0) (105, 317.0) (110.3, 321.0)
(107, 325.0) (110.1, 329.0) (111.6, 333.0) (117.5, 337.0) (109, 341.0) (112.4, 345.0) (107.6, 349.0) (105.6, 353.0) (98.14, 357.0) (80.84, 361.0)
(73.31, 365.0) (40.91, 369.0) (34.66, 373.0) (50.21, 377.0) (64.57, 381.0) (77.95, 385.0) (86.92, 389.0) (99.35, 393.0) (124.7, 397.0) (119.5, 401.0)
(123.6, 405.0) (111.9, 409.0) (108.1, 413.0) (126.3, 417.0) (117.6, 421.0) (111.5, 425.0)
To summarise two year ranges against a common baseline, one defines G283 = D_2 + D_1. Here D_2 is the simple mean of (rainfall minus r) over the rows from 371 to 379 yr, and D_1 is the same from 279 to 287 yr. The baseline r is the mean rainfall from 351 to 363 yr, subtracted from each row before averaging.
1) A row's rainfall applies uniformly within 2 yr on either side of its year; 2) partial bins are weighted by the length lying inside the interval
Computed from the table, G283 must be -36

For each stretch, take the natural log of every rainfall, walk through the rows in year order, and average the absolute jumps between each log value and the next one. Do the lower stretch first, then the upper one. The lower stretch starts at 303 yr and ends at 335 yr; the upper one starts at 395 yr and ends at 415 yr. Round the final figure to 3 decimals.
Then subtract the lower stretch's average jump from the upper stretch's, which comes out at 0.010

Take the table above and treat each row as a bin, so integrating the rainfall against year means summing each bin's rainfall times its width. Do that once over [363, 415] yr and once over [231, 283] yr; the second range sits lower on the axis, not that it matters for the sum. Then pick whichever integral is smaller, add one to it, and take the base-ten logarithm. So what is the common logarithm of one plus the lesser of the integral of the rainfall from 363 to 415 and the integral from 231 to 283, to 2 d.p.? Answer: 3.65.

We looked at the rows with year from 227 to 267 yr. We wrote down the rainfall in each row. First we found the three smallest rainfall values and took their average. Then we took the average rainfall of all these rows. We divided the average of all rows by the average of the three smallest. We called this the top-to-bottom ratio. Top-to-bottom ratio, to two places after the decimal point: 1.10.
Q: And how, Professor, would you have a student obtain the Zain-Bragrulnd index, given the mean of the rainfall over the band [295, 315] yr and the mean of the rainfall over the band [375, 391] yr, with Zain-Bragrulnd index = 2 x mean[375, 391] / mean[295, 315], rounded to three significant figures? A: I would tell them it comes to 1.27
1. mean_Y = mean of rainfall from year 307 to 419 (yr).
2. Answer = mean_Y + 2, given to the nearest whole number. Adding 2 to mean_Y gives 100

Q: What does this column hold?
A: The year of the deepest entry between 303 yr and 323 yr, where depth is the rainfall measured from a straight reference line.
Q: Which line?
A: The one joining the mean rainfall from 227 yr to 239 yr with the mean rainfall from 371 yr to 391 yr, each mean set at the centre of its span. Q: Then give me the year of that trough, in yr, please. 317.0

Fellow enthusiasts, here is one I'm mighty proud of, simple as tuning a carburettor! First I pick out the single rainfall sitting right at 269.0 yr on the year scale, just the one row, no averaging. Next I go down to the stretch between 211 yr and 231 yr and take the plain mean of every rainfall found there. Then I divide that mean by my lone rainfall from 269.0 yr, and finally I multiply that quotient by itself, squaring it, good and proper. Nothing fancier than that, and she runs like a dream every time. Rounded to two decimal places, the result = 1.02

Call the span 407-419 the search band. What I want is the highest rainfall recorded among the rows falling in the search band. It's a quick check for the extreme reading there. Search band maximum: 126.3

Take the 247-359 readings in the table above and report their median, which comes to 109.4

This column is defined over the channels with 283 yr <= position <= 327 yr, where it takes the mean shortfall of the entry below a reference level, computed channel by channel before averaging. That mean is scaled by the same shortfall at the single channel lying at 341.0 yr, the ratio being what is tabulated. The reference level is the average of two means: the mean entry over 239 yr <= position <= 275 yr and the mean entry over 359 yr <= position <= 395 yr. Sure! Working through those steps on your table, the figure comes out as 1.0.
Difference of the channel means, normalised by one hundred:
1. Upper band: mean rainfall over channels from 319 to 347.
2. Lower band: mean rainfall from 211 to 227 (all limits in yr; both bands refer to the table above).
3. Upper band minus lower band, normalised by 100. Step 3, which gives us 0.0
